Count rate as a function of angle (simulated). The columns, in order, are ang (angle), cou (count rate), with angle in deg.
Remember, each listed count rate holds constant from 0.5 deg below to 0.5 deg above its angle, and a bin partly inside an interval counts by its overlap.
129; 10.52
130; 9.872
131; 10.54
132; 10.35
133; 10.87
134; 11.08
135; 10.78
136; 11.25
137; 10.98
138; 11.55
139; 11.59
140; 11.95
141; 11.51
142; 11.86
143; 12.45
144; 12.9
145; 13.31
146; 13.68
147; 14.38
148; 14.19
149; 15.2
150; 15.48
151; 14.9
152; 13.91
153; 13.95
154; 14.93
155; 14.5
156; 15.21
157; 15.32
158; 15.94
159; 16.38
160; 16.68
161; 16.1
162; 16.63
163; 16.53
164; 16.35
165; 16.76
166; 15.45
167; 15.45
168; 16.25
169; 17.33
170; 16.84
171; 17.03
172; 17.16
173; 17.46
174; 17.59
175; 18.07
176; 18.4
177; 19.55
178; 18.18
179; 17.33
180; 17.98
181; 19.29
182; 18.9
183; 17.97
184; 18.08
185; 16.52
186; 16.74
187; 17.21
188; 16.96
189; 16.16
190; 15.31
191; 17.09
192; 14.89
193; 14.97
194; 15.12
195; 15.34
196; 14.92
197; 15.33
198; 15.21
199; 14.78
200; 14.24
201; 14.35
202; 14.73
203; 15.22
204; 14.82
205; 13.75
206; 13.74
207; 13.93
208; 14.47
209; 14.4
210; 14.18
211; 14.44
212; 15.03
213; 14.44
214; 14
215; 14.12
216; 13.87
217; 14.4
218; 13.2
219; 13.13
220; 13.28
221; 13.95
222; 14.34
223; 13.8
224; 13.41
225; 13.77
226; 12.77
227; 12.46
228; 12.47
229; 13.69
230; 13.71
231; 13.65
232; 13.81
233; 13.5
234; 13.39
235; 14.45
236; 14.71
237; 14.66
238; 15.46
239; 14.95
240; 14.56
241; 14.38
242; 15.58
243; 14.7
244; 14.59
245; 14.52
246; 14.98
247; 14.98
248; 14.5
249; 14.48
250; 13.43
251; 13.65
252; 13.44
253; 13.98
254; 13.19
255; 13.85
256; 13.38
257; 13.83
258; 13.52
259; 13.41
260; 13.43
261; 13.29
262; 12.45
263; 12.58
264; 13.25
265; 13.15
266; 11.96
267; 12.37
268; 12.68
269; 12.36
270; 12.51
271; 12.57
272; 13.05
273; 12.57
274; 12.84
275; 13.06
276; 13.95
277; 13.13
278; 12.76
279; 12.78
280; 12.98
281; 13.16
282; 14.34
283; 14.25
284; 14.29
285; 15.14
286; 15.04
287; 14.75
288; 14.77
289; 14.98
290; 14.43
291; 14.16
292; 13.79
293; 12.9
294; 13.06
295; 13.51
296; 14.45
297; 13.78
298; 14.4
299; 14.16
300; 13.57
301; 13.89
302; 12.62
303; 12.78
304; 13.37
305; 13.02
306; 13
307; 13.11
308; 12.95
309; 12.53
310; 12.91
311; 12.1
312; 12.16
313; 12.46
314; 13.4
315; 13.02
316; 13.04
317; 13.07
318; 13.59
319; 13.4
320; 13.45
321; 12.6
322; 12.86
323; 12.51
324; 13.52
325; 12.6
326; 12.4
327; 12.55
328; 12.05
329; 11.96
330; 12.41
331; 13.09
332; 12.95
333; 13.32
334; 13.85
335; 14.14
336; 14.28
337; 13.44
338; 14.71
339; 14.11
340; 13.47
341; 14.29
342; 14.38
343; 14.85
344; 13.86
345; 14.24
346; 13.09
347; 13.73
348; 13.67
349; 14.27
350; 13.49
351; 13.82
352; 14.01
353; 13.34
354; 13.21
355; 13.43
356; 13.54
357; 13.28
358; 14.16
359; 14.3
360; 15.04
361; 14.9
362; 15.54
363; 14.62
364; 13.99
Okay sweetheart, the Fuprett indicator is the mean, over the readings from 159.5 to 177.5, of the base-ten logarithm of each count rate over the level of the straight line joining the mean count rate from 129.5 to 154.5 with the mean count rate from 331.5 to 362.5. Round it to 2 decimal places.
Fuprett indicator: 0.12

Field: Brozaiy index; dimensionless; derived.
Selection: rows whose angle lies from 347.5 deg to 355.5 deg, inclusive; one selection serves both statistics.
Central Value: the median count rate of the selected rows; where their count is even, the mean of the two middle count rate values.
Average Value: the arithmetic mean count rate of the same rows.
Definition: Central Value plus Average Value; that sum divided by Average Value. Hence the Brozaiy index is 1.995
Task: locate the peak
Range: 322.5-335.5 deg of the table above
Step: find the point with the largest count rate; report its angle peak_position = 335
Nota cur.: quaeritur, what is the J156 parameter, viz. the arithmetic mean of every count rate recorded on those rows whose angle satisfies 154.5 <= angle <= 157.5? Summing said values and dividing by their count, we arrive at 15.0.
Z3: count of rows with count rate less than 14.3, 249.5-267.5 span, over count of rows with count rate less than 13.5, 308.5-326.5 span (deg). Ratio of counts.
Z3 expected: 1.1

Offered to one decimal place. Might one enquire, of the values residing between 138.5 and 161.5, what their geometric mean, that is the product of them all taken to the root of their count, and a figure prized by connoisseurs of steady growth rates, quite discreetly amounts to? 14.1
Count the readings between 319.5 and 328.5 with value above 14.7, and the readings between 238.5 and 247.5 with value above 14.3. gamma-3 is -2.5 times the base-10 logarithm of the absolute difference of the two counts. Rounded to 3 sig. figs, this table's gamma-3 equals -2.39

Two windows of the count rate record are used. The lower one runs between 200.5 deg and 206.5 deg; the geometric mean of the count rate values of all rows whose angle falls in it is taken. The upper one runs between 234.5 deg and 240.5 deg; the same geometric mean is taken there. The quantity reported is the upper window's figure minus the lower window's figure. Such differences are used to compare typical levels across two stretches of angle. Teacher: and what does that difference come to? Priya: 0.37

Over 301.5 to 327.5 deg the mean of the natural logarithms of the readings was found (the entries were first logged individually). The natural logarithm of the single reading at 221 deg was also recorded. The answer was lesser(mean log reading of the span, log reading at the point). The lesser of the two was 2.56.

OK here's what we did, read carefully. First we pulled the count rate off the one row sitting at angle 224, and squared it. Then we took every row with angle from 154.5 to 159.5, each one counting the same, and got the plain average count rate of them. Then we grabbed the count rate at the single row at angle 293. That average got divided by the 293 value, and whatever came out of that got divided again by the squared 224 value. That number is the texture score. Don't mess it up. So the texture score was 0.0067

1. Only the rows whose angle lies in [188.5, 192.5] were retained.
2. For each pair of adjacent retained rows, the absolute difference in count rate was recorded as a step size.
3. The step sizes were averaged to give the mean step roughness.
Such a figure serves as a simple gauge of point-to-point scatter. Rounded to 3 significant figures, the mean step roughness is 1.61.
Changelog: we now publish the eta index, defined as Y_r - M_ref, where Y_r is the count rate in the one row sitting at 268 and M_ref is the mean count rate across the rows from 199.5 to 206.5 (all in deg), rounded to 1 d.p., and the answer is -1.7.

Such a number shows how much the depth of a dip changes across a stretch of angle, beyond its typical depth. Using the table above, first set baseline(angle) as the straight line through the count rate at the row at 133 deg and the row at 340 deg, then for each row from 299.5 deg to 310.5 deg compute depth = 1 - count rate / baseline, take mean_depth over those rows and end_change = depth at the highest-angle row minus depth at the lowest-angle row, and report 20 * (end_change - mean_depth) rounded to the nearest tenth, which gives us 1.3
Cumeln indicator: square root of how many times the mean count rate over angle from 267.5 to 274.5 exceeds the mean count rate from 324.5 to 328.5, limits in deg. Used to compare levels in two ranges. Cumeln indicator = 1.01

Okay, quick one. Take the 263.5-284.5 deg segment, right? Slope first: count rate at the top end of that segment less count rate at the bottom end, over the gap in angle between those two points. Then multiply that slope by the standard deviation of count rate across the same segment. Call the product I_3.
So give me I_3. 0.03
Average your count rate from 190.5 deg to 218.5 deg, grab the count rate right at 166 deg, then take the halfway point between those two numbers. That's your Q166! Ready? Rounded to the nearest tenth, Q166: 15.0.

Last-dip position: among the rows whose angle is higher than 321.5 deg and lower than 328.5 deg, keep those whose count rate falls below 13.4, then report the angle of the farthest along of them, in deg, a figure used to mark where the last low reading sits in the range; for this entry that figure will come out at 328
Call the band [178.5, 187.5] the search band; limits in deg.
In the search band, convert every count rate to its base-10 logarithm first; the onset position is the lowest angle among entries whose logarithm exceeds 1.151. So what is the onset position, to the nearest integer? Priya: 179 deg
